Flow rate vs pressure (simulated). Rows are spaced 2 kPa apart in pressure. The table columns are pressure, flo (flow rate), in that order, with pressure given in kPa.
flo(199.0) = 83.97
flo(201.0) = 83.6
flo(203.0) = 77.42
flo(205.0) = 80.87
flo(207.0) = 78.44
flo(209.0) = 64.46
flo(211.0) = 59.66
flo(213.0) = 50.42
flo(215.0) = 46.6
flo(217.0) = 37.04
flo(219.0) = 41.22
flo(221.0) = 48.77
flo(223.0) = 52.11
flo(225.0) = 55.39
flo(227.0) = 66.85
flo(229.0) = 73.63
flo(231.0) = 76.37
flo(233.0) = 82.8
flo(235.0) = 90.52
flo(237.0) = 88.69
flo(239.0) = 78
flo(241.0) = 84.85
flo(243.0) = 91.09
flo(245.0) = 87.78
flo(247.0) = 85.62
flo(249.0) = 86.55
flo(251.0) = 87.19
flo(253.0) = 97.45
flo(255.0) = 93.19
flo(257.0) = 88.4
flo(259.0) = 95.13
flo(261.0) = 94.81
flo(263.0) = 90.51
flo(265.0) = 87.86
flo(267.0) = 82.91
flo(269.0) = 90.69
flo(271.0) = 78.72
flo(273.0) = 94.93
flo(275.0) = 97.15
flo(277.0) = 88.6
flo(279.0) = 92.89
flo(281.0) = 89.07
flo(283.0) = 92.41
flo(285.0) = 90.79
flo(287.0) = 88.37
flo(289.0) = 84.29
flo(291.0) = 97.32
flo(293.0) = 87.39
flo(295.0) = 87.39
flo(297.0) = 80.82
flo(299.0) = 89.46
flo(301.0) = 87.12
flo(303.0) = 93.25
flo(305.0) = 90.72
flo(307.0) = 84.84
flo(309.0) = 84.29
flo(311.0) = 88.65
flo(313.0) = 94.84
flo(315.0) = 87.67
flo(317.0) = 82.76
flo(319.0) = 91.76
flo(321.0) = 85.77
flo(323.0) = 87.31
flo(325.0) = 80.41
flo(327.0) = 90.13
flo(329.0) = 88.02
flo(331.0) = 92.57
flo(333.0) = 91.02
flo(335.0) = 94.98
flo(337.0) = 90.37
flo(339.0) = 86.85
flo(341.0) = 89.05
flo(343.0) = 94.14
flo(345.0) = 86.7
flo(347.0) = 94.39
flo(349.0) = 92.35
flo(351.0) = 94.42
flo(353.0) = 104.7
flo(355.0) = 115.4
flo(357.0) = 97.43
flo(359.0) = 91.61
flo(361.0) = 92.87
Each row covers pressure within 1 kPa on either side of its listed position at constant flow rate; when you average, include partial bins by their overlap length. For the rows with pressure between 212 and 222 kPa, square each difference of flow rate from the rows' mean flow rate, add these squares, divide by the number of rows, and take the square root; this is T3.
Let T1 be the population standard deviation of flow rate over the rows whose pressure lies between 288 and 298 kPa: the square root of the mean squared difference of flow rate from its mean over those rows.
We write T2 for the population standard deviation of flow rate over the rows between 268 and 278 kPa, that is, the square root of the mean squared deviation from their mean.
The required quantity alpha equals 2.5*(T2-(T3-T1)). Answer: 17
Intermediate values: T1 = 5.5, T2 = 6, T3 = 5.0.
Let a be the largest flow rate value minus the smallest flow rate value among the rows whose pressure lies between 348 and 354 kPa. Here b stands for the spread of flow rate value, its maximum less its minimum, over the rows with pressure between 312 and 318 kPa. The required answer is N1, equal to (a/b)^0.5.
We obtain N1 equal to 1.01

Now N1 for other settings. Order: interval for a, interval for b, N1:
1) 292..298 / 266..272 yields 0.74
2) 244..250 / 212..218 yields 0.40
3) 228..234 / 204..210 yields 0.75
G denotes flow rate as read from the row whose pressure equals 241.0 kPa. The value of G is 84.85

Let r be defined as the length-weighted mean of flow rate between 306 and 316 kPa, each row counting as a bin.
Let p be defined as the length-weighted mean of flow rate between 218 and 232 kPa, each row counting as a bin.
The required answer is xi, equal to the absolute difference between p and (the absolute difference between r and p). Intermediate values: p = 59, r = 88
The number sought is 30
